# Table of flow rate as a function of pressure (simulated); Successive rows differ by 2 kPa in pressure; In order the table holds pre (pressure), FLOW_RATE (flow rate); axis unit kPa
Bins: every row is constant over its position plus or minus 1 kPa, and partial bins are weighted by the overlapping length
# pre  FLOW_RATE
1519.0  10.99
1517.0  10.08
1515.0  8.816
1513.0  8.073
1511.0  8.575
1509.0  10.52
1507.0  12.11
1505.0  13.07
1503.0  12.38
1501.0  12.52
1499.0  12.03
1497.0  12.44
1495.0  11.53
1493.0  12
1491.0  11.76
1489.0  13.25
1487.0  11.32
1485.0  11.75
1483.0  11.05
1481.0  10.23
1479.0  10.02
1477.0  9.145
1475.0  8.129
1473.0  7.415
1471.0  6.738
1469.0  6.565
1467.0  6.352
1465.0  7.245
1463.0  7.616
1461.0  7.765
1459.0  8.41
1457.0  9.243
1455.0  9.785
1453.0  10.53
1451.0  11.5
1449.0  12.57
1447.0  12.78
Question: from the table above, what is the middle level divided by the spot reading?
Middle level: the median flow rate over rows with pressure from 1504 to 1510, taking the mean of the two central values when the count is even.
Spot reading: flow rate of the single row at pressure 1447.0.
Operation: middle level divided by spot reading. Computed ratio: 0.95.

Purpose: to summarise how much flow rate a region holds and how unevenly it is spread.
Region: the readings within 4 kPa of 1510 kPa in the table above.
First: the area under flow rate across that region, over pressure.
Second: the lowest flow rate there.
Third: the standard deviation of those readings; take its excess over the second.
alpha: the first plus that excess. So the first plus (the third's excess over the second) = 72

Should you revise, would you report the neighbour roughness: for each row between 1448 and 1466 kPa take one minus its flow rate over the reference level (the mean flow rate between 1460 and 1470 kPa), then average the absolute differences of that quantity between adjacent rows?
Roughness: 0.09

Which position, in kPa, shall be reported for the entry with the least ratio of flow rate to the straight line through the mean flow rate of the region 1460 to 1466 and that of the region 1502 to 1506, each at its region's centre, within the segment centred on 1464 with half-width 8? 1471.0 kPa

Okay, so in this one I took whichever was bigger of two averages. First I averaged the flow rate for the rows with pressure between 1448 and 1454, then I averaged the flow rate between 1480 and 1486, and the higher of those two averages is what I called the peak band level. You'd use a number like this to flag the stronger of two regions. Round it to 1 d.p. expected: 11.5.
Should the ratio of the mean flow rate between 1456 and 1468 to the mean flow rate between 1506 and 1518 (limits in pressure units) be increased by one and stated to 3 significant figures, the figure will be 1.80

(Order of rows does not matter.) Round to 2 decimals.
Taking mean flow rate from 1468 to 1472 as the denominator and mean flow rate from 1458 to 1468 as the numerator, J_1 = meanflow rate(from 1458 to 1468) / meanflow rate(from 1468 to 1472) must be 1.12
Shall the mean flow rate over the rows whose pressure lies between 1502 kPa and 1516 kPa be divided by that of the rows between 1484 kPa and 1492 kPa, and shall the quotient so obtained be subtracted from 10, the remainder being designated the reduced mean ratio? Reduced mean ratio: 9.1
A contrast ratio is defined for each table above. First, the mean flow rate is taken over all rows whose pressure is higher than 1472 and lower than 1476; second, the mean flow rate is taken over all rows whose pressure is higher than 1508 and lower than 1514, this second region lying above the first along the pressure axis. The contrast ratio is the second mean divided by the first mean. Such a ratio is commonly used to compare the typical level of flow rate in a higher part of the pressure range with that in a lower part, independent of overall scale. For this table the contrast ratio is 1.2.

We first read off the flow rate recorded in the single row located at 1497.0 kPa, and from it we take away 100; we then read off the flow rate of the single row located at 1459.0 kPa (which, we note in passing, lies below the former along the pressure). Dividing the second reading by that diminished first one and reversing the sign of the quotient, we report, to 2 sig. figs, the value 0.096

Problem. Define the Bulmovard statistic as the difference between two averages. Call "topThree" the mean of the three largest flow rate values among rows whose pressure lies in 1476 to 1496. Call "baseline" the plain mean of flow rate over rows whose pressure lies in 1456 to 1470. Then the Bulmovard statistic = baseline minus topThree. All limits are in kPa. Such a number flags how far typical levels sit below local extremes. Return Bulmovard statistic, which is -4.7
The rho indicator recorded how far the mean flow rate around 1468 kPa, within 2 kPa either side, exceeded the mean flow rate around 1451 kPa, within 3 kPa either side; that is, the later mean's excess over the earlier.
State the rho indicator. -5.1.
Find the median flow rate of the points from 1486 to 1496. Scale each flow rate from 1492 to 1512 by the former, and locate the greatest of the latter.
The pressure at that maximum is 1505.0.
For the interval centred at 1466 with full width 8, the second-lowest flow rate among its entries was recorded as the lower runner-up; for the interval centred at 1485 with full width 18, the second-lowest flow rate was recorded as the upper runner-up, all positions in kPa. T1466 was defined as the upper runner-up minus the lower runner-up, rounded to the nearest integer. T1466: 3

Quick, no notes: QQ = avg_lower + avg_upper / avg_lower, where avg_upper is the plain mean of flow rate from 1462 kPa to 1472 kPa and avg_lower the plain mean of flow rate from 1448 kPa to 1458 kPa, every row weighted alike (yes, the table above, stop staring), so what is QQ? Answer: 11.4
